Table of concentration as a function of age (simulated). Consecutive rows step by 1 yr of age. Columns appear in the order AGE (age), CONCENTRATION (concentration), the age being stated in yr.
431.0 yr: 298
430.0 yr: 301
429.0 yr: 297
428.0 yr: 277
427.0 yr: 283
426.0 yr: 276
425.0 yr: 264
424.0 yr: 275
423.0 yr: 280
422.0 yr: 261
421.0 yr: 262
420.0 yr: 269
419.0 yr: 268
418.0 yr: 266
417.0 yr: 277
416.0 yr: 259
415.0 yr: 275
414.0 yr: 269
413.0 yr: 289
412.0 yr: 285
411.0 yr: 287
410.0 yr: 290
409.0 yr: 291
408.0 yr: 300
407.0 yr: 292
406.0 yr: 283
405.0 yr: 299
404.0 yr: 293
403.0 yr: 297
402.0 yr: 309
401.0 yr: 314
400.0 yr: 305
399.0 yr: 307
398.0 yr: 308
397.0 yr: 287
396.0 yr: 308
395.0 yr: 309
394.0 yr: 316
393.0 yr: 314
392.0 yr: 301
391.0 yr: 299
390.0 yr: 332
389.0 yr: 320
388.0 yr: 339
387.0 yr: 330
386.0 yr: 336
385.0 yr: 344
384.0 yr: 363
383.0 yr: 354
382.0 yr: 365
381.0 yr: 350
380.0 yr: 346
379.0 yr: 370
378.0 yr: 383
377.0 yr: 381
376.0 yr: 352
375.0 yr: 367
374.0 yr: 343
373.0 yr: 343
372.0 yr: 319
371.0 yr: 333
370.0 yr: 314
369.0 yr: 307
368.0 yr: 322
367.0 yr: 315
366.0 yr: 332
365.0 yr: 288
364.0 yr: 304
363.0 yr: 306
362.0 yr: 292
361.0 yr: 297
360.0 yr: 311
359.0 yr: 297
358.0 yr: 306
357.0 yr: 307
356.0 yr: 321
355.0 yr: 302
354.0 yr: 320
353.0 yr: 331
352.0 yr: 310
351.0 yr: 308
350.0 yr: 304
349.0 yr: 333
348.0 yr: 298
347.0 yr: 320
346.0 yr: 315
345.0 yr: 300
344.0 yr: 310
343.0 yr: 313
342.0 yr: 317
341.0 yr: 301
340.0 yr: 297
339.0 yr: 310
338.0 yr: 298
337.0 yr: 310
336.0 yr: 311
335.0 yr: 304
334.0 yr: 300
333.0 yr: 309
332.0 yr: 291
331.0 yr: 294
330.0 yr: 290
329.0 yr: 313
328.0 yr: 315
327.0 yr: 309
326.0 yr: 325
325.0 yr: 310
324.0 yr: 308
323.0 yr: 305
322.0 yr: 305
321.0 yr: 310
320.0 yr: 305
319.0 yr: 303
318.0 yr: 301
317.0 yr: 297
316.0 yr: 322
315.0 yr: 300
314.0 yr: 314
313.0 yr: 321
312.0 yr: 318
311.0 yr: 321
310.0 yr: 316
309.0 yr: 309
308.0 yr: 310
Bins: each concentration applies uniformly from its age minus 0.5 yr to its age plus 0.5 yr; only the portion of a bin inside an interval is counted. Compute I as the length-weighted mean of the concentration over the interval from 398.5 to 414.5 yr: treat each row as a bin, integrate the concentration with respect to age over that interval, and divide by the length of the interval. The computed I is 294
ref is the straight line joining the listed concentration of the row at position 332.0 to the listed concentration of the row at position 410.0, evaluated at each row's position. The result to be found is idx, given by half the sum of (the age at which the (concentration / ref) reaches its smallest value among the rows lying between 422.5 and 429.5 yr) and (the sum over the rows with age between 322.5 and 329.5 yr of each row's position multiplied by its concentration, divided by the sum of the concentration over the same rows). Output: 375.5 yr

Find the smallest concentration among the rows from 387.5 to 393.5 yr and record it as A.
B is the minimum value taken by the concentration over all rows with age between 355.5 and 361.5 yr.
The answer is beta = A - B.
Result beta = 2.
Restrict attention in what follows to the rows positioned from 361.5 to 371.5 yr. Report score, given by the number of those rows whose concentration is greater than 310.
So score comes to 5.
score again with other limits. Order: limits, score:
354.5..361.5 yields 2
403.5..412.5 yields 0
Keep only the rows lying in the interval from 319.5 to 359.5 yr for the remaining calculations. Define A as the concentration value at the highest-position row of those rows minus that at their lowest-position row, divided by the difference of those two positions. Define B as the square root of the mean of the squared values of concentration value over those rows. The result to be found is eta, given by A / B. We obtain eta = -0.001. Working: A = -0.2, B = 308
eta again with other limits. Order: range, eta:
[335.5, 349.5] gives 0.005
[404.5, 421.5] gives -0.008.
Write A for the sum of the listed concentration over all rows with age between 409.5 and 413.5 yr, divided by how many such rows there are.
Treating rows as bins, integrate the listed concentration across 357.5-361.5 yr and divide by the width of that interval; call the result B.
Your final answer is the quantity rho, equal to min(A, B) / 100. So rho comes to 2.88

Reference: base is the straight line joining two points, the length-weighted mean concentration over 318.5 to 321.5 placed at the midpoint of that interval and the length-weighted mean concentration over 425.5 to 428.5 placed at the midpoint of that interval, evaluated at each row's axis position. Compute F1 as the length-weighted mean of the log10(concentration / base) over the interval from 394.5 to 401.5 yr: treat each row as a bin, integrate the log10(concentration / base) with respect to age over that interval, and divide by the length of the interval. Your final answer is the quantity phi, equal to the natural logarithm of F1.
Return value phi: -3.57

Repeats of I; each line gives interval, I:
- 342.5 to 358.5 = 312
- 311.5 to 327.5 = 310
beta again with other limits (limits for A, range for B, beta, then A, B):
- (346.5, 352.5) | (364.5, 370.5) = 10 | 298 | 288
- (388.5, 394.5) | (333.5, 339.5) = 1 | 299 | 298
